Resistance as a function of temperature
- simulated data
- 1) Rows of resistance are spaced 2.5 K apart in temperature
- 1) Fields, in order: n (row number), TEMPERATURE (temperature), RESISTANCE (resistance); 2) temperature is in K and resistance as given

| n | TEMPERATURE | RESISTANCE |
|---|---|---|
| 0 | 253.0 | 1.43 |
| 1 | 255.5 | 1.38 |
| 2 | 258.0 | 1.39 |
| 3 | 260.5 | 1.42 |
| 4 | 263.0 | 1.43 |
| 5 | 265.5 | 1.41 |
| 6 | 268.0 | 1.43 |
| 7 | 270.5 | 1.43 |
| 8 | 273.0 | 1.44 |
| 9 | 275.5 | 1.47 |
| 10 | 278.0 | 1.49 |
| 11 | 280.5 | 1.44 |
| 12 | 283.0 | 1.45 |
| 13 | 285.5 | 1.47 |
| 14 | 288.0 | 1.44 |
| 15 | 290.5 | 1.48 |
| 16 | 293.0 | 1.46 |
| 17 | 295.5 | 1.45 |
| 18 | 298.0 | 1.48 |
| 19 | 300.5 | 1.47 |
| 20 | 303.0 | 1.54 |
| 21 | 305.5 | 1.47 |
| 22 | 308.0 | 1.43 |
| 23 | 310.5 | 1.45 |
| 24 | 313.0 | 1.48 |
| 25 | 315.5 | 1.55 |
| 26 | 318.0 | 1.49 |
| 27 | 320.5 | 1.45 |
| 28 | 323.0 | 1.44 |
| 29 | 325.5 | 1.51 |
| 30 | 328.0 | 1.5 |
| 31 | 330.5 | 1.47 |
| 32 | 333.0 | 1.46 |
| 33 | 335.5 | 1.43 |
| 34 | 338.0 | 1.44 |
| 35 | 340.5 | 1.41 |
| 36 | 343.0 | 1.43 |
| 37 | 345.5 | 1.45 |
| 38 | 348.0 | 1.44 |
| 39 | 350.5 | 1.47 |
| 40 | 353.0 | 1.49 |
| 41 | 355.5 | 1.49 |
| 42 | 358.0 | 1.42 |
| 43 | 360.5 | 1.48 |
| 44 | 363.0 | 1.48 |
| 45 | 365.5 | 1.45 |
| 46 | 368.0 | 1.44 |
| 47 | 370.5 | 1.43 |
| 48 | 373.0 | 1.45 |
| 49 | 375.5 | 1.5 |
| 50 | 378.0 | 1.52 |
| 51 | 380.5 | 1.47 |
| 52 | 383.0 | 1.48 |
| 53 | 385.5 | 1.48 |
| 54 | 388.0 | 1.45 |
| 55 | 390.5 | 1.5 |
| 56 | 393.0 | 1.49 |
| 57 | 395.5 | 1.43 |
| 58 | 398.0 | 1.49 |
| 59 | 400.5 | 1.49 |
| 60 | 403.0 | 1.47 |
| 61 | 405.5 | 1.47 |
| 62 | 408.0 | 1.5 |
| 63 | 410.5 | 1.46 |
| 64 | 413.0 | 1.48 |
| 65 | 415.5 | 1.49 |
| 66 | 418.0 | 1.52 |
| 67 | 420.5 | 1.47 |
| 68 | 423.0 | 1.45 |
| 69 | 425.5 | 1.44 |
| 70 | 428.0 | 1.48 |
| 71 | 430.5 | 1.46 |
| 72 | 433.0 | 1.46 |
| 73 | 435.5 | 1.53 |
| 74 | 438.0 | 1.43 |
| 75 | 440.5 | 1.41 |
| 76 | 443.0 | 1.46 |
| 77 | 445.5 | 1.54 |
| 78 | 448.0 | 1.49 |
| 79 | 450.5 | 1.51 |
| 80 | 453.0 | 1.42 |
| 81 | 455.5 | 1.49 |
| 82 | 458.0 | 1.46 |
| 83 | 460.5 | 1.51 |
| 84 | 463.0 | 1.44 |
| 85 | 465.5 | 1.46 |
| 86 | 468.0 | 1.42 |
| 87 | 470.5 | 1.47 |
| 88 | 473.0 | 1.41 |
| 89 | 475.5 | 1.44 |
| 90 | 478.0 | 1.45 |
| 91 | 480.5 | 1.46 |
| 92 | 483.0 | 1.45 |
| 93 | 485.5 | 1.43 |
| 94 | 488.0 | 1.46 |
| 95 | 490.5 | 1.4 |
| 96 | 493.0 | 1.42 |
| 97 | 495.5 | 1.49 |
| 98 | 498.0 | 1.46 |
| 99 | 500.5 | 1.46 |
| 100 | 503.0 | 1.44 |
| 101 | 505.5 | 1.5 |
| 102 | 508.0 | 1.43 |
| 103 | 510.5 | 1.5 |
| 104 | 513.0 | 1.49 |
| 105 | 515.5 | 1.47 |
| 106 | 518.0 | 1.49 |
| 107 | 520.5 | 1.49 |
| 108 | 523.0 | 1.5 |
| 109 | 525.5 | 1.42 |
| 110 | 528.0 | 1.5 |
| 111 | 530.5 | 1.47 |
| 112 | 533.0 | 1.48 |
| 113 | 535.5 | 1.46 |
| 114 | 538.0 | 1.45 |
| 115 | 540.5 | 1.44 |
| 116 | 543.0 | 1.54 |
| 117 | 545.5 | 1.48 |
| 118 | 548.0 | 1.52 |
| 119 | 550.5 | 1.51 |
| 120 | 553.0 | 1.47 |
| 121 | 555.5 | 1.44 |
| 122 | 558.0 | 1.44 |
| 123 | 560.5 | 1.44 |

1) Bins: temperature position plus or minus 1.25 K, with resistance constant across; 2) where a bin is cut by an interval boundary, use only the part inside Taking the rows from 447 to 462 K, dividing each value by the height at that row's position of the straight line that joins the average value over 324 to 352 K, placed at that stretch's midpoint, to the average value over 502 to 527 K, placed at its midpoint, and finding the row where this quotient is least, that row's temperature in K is 453.0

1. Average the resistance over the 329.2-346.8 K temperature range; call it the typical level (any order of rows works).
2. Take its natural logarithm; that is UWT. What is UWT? 0.366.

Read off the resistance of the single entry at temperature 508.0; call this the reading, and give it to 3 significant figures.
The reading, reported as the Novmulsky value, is 1.43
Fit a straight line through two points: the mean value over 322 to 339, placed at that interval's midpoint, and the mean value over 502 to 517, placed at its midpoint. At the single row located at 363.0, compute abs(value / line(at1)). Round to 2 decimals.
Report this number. 1.01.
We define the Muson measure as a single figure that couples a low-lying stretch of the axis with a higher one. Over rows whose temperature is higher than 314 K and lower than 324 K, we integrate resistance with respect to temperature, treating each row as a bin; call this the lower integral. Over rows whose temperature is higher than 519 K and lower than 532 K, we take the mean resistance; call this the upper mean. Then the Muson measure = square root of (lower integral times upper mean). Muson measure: 4.68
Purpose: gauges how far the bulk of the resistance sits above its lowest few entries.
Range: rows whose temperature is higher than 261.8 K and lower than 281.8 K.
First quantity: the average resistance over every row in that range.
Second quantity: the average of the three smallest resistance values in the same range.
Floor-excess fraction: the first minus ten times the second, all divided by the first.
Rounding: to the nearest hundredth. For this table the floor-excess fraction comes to -8.87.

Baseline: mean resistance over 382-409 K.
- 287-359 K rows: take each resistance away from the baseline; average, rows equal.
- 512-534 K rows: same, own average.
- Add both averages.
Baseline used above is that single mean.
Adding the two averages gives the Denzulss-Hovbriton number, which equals 0.010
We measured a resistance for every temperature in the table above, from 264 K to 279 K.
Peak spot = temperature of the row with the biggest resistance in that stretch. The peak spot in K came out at 278.0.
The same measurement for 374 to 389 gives 378.0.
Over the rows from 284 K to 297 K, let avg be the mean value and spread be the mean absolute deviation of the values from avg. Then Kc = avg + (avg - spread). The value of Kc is 2.91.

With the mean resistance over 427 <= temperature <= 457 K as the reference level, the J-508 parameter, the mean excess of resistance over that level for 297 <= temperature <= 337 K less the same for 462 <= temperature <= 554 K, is 0.012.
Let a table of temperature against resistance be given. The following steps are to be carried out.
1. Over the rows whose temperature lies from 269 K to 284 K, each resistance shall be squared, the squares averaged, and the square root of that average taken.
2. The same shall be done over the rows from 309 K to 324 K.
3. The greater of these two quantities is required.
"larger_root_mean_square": 1.48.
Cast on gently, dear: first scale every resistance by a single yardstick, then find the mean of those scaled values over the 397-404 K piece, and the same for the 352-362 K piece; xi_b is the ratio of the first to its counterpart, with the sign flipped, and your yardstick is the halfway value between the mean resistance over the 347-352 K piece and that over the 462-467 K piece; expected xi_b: -1.009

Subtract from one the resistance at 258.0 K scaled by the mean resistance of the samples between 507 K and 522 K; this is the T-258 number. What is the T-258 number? 0.060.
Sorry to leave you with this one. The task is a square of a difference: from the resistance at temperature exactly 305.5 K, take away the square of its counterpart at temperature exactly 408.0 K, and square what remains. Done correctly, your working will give 0.6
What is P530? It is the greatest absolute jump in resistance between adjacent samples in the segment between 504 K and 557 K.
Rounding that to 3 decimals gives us 0.100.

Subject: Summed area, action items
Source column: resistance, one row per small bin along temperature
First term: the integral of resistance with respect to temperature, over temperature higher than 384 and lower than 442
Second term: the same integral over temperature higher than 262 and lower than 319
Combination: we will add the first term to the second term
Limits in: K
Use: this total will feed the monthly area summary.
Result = 169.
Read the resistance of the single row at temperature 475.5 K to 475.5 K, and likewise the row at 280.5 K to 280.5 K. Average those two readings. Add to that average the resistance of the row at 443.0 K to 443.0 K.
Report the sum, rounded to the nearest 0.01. 2.90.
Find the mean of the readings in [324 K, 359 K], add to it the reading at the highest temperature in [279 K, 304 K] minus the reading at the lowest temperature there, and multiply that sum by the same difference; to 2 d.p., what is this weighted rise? 0.16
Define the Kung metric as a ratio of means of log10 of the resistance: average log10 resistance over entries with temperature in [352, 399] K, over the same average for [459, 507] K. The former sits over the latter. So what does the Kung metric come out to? 1.036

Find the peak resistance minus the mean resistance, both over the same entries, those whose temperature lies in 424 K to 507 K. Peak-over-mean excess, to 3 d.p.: 0.081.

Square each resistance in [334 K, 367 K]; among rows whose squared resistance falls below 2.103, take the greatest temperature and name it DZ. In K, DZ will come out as 365.5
